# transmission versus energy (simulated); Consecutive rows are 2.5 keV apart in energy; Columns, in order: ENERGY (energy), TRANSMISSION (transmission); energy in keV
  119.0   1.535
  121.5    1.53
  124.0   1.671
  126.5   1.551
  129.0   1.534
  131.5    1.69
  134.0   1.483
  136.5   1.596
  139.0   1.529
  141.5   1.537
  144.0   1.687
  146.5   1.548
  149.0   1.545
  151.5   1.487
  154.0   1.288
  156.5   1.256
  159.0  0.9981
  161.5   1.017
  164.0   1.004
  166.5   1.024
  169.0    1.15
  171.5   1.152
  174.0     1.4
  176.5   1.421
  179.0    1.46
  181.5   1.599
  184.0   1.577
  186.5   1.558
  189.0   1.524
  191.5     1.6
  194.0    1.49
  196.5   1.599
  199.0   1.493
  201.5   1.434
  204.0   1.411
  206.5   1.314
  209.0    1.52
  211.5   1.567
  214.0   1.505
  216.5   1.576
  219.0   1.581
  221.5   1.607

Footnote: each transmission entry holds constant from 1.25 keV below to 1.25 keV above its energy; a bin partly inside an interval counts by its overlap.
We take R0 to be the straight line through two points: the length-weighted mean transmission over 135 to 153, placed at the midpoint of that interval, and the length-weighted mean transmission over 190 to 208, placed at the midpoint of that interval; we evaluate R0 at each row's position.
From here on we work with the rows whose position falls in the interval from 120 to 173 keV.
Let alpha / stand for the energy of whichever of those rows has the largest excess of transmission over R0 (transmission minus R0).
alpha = 144.0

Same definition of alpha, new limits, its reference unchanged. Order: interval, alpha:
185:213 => 196.5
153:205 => 196.5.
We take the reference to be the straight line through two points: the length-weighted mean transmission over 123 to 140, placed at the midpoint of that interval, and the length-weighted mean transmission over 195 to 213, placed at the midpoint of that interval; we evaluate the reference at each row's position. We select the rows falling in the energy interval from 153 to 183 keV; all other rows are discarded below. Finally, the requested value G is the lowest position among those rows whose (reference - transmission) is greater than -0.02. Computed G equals 154.0 keV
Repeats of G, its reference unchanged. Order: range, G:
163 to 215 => 164.0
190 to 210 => 194.0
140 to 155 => 141.5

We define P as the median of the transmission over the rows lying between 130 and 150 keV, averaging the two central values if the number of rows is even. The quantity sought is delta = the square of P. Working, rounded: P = 1.55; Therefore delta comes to 2.4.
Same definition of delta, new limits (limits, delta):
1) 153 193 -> 1.8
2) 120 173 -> 2.3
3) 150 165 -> 1.3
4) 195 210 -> 2.1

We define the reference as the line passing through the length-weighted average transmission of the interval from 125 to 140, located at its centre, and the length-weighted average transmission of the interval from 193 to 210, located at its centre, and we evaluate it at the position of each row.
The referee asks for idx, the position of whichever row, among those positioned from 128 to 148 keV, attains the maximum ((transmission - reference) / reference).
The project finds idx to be 144.0 keV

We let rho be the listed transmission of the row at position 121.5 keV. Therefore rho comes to 1.53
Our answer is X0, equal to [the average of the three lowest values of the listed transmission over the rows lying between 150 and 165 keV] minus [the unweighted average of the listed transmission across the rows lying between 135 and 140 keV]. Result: -0.56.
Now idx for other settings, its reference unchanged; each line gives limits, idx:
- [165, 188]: 181.5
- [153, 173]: 154.0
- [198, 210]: 209.0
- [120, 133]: 131.5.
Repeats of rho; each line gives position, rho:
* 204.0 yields 1.411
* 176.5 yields 1.421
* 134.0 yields 1.483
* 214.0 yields 1.505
